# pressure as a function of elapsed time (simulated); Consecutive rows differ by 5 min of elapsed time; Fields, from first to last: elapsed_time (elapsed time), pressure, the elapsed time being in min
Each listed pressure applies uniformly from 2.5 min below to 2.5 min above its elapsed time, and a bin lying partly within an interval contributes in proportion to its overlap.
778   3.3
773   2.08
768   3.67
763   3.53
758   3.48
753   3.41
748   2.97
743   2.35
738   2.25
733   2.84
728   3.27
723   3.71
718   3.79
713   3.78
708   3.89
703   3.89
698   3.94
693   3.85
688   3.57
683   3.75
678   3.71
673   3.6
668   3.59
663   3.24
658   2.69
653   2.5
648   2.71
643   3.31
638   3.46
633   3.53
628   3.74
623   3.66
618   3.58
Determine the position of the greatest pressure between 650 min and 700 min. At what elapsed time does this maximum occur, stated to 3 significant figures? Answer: 698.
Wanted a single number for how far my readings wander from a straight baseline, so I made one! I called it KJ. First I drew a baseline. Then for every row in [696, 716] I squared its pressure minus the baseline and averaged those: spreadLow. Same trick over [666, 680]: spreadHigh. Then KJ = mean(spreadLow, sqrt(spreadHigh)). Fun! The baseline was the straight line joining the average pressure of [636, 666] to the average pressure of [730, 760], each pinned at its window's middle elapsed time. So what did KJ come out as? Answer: 0.79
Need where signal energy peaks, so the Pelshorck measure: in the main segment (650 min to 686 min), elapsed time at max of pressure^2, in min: 683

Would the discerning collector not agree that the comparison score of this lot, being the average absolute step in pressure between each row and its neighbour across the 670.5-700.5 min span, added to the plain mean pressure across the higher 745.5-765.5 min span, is 3.5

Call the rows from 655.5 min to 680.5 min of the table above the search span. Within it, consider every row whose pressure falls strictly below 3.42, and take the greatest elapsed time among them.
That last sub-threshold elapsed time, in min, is 663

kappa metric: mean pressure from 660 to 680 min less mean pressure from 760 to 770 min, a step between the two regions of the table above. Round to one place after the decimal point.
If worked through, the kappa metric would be -0.1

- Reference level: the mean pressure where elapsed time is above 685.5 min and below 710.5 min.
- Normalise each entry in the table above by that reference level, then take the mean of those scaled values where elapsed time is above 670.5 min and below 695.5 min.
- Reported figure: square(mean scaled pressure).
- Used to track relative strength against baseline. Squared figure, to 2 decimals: 0.93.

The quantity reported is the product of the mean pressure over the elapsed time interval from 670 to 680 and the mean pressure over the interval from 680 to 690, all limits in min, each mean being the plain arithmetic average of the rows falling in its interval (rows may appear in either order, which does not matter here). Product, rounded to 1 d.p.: 13.4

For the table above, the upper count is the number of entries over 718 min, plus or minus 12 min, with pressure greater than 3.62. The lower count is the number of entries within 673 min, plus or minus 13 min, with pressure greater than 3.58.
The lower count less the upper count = 0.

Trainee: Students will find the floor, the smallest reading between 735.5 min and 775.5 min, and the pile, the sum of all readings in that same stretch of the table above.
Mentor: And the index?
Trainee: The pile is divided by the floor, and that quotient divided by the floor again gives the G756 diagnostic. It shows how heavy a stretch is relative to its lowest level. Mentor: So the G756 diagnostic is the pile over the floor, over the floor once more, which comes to 5.5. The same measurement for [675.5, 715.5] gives 2.4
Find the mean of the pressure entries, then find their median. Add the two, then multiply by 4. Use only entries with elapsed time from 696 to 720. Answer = 31.0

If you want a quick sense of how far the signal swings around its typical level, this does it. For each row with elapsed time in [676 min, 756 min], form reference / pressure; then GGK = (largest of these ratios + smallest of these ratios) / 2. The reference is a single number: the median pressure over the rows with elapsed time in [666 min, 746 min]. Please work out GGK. 1.30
